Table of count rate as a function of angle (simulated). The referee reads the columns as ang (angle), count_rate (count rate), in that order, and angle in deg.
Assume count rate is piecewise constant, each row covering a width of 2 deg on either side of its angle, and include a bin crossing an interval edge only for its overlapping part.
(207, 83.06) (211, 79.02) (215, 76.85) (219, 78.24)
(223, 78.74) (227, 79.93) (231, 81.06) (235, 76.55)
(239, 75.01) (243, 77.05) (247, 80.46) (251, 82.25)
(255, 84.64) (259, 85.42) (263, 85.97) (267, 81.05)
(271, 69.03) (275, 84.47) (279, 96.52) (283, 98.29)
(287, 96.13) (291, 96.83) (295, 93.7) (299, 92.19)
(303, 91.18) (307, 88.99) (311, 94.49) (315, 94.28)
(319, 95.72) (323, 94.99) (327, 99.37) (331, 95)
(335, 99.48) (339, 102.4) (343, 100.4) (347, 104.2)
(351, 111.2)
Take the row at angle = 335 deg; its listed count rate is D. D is 99.48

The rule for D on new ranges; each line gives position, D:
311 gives 94.49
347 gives 104.2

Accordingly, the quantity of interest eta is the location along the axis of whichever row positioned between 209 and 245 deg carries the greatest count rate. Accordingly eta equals 231 deg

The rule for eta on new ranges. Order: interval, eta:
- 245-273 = 263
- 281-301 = 283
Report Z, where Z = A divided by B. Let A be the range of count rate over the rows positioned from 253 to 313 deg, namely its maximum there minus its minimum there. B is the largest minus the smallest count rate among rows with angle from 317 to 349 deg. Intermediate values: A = 29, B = 9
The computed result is 3.2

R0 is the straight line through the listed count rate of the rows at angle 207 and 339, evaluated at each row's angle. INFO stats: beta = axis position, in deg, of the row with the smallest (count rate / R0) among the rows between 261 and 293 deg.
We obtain 271 deg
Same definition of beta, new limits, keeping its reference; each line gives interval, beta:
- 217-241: 239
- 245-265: 247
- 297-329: 307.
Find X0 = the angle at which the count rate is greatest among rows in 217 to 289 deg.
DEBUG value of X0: 283 deg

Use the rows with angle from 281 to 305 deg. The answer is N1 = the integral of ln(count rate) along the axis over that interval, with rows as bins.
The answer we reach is 109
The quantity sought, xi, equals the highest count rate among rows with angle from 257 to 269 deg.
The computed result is 85.97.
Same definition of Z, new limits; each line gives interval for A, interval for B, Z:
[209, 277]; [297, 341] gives 1.3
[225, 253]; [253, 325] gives 0.2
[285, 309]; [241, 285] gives 0.3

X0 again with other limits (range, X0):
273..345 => 339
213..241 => 231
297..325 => 319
